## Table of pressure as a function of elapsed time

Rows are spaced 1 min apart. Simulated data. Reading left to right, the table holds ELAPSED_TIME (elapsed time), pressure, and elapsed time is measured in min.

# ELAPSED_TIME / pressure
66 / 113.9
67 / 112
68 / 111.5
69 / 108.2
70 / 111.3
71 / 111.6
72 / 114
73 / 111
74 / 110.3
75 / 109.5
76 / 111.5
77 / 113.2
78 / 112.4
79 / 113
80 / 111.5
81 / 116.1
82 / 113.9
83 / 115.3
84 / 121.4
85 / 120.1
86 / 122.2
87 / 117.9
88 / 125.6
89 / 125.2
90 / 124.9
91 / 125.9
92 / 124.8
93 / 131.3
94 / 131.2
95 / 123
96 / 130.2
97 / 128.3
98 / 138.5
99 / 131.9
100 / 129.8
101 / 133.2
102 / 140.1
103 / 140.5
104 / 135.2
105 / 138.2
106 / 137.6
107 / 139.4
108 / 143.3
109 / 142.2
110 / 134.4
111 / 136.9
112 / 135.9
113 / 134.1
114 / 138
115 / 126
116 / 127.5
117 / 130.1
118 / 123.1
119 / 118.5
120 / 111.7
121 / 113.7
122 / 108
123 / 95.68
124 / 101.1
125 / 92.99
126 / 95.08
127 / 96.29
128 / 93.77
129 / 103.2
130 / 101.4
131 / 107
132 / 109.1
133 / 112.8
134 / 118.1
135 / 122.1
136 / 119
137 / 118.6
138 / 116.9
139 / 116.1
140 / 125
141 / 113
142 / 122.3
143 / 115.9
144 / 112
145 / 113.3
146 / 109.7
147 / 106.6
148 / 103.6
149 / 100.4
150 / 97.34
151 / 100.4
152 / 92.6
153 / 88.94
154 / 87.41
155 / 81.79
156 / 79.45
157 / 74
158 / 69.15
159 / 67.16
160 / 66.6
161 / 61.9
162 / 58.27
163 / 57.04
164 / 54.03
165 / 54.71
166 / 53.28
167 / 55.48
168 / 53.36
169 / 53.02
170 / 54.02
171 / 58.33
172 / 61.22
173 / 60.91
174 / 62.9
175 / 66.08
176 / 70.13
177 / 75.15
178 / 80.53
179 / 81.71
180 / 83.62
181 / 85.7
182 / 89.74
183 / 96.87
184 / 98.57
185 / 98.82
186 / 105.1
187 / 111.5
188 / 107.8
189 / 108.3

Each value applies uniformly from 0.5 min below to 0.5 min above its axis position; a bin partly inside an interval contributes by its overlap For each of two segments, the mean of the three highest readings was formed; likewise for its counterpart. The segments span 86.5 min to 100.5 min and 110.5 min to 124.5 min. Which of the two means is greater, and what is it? 137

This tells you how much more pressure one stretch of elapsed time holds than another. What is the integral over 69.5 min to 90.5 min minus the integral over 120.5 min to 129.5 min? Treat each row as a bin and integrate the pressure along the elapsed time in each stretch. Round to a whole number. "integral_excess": 1532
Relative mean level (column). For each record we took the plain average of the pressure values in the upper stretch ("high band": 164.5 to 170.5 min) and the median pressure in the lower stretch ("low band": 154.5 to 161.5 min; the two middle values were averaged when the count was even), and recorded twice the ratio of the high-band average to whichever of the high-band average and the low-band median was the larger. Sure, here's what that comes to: 1.56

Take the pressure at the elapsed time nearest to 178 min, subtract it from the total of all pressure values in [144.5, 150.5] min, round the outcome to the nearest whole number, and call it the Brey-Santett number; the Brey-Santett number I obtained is 550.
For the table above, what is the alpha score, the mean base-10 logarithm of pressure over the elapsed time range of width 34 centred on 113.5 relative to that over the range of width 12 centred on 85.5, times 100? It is 100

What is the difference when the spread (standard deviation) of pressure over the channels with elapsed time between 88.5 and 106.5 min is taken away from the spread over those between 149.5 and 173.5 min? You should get 10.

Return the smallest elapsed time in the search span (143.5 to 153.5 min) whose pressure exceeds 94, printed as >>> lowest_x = 144 min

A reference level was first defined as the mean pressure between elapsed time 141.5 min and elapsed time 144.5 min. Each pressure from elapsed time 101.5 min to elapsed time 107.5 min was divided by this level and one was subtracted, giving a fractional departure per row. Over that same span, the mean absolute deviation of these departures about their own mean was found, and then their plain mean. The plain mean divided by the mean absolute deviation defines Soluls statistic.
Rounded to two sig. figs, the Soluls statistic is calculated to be 15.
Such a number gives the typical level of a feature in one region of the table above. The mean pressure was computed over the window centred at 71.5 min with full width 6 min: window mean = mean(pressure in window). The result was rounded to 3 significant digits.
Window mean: 111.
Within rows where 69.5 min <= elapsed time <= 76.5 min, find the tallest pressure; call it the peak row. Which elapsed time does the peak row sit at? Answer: 72 min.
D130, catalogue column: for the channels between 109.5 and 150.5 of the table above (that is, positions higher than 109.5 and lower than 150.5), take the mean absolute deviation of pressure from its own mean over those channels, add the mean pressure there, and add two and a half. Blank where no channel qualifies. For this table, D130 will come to 127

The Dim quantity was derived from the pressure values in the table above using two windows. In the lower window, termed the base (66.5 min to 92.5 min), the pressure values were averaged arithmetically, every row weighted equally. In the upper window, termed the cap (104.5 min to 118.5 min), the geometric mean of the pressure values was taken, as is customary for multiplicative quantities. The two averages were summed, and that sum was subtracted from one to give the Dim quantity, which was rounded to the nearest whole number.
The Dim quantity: -250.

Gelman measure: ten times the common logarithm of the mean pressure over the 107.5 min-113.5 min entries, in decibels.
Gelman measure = 21.4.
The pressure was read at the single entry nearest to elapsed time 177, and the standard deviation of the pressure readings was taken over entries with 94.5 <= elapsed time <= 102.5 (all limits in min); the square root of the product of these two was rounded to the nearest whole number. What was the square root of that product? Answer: 20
